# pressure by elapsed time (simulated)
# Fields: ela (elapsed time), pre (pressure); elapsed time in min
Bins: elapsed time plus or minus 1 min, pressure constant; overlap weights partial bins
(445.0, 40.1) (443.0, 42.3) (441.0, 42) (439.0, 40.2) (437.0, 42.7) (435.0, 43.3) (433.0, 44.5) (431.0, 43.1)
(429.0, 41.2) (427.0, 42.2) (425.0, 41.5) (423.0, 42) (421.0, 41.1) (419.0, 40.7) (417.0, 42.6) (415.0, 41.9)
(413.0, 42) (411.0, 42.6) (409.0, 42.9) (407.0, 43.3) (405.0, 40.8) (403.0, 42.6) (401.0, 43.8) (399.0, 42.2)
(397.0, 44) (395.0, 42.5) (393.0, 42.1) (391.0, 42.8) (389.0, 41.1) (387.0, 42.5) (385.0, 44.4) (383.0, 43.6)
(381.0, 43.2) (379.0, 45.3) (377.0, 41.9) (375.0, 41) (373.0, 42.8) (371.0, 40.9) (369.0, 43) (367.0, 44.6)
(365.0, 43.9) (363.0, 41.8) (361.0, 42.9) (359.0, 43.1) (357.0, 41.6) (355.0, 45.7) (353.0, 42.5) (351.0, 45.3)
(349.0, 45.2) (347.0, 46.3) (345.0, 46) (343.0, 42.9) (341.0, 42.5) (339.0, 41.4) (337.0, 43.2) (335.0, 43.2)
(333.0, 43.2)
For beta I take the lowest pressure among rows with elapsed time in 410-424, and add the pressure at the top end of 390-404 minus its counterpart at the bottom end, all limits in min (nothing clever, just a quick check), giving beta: 40.5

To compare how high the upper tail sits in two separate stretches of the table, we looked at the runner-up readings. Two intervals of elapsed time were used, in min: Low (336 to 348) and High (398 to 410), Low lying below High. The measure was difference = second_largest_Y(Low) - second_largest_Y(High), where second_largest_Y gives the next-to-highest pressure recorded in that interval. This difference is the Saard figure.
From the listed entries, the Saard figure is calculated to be 2.7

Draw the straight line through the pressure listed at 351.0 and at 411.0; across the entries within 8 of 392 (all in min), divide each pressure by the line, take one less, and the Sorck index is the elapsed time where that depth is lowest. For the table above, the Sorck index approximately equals 389.0 min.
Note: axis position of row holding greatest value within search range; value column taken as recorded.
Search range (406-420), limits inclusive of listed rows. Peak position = 407.0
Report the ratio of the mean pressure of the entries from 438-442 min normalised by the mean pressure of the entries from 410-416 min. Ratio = 0.97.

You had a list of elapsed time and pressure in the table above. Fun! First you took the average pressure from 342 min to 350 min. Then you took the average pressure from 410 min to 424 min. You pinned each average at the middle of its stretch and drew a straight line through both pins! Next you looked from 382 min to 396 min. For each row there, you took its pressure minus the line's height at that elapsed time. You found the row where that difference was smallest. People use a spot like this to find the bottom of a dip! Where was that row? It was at 389.0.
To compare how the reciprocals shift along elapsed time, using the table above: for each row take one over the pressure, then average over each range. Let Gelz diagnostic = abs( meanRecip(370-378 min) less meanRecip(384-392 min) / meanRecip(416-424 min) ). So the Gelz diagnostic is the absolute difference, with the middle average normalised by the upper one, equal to 0.951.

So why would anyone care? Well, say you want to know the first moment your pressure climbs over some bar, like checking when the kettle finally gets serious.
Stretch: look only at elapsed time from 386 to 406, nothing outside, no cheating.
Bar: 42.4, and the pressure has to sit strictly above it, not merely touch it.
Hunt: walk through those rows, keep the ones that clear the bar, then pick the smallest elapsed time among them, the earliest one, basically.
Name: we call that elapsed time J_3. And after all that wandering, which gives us 387.0 min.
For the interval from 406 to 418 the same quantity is 407.0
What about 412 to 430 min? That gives 417.0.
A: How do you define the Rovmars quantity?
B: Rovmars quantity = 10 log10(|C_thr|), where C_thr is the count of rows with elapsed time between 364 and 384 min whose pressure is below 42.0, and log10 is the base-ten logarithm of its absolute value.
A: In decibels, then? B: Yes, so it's 5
